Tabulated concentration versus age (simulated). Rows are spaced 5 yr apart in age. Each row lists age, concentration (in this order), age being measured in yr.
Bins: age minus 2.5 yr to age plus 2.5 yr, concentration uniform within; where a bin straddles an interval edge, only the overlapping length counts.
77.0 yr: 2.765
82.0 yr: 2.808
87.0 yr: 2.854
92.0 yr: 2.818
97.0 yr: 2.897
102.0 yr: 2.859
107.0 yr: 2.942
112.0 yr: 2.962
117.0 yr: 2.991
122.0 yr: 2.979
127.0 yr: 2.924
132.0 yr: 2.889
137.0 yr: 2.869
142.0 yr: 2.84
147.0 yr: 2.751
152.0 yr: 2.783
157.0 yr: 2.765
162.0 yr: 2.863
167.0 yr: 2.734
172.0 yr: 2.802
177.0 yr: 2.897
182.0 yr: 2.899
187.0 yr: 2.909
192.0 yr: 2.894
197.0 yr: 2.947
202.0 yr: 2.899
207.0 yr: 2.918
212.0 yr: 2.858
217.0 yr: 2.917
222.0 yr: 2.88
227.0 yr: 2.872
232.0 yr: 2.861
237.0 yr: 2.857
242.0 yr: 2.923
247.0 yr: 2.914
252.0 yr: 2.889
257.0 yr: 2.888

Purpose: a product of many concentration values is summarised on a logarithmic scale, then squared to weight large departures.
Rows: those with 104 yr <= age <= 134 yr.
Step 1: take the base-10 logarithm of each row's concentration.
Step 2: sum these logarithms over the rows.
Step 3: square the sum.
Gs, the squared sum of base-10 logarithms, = 7.93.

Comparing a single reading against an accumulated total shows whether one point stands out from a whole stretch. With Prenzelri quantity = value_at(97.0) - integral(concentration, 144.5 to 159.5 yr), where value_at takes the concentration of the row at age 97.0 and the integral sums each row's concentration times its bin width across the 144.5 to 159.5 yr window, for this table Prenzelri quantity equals -38.6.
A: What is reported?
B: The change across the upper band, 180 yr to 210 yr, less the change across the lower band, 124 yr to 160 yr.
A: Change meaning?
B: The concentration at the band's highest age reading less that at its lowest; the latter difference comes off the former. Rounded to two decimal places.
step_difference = 0.18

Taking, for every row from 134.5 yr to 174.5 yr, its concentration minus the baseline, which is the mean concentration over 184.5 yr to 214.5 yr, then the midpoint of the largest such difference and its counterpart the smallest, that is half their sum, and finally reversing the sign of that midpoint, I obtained 0.10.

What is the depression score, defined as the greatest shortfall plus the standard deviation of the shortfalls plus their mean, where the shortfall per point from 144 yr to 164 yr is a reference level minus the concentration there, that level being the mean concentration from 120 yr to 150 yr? 0.25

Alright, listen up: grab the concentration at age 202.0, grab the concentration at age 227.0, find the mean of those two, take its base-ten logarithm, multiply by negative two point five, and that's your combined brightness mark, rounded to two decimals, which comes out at -1.15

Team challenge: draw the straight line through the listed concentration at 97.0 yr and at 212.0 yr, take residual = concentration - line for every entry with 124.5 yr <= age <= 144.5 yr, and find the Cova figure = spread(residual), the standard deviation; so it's 0.03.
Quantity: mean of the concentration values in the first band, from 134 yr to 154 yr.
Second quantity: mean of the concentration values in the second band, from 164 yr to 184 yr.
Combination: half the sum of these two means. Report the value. 2.82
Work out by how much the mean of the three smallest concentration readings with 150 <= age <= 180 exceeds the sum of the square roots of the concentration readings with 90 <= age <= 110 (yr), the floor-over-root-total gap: -4.0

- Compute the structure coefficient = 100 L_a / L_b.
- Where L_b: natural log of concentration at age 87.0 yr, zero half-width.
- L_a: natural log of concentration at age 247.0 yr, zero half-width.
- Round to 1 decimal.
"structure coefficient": 102.0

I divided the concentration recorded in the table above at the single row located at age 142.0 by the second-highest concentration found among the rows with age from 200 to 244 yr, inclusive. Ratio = 0.97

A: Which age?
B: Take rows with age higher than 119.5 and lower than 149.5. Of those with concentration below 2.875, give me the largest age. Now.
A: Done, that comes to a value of 147.0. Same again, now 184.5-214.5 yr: 212.0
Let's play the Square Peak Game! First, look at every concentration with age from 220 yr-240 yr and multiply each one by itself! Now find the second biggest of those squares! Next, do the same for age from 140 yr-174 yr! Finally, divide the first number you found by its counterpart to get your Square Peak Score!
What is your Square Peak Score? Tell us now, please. 1.02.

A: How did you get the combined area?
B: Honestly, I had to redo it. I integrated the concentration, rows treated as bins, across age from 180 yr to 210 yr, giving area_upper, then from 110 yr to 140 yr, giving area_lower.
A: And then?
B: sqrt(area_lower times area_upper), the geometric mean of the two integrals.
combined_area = 87.7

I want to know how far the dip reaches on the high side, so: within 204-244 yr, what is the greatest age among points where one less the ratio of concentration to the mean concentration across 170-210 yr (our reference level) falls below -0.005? 242.0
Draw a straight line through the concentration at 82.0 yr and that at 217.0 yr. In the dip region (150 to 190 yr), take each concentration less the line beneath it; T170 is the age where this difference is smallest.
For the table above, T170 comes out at 167.0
